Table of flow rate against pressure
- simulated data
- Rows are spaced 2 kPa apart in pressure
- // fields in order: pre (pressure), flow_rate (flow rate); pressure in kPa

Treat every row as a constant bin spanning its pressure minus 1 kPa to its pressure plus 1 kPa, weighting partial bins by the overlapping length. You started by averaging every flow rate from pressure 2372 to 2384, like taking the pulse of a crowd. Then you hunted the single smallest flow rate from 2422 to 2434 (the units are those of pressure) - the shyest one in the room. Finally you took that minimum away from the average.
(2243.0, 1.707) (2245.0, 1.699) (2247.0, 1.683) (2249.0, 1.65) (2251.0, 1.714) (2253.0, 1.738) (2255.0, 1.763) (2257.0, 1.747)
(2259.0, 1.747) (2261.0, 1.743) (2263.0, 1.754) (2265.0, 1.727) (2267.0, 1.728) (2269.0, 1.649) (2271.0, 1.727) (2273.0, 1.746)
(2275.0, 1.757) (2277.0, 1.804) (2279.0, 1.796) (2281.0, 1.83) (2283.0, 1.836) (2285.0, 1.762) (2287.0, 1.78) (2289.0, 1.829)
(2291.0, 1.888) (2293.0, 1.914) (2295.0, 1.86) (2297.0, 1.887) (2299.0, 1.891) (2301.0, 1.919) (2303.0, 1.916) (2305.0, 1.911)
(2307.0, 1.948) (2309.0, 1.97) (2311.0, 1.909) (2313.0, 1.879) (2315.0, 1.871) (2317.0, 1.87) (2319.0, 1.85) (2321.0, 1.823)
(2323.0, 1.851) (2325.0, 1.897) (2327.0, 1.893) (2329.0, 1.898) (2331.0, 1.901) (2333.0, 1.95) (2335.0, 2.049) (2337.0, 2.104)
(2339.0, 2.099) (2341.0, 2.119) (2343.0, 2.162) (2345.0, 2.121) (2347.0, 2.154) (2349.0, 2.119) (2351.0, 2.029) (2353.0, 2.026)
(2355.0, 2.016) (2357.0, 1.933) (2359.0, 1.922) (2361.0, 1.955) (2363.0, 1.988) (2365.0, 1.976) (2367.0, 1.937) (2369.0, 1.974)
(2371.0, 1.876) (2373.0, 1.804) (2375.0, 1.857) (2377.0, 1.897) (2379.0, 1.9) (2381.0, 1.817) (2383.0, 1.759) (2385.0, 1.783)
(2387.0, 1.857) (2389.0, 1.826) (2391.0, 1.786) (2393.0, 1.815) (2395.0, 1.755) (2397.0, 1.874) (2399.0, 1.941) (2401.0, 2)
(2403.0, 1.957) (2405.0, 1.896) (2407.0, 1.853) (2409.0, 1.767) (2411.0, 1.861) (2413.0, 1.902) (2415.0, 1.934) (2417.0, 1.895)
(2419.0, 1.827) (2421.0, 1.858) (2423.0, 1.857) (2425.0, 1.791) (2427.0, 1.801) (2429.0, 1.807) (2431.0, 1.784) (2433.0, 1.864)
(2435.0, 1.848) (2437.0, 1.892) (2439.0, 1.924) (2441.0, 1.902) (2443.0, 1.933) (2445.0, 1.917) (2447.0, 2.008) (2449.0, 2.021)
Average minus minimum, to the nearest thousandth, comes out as 0.055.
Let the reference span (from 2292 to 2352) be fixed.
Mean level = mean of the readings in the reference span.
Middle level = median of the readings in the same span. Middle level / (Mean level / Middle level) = 1.87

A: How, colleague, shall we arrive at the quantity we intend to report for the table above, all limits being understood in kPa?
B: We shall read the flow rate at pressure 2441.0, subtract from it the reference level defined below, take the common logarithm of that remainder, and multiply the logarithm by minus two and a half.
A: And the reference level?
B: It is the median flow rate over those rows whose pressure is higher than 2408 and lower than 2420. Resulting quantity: 4.0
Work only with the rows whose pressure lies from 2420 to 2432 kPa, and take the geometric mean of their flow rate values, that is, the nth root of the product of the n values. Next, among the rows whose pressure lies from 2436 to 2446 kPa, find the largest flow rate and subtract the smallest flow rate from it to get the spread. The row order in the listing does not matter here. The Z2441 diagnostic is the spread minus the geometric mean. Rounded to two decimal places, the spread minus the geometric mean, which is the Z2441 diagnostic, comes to -1.78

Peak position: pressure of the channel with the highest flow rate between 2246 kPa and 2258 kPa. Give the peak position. 2255.0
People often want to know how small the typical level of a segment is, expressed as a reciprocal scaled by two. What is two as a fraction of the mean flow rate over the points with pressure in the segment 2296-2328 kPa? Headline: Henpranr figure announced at 1.06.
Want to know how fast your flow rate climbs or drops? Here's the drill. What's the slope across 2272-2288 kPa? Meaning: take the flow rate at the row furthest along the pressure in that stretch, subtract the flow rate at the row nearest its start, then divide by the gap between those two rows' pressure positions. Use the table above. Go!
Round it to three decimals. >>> 0.002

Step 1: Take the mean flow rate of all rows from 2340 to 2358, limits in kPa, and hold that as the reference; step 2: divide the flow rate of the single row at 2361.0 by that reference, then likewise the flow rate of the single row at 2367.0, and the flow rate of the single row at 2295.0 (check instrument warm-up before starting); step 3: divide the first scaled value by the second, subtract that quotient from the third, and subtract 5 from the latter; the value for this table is -5.11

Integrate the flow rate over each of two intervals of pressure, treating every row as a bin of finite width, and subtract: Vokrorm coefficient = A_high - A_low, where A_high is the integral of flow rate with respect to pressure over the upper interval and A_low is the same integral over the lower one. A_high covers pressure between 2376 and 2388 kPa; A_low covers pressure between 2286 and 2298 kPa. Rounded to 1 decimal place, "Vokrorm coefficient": -0.3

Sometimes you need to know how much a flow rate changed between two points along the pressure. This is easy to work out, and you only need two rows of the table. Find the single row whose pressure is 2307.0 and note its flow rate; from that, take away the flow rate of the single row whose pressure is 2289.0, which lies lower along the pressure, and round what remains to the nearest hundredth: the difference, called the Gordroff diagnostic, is 0.12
